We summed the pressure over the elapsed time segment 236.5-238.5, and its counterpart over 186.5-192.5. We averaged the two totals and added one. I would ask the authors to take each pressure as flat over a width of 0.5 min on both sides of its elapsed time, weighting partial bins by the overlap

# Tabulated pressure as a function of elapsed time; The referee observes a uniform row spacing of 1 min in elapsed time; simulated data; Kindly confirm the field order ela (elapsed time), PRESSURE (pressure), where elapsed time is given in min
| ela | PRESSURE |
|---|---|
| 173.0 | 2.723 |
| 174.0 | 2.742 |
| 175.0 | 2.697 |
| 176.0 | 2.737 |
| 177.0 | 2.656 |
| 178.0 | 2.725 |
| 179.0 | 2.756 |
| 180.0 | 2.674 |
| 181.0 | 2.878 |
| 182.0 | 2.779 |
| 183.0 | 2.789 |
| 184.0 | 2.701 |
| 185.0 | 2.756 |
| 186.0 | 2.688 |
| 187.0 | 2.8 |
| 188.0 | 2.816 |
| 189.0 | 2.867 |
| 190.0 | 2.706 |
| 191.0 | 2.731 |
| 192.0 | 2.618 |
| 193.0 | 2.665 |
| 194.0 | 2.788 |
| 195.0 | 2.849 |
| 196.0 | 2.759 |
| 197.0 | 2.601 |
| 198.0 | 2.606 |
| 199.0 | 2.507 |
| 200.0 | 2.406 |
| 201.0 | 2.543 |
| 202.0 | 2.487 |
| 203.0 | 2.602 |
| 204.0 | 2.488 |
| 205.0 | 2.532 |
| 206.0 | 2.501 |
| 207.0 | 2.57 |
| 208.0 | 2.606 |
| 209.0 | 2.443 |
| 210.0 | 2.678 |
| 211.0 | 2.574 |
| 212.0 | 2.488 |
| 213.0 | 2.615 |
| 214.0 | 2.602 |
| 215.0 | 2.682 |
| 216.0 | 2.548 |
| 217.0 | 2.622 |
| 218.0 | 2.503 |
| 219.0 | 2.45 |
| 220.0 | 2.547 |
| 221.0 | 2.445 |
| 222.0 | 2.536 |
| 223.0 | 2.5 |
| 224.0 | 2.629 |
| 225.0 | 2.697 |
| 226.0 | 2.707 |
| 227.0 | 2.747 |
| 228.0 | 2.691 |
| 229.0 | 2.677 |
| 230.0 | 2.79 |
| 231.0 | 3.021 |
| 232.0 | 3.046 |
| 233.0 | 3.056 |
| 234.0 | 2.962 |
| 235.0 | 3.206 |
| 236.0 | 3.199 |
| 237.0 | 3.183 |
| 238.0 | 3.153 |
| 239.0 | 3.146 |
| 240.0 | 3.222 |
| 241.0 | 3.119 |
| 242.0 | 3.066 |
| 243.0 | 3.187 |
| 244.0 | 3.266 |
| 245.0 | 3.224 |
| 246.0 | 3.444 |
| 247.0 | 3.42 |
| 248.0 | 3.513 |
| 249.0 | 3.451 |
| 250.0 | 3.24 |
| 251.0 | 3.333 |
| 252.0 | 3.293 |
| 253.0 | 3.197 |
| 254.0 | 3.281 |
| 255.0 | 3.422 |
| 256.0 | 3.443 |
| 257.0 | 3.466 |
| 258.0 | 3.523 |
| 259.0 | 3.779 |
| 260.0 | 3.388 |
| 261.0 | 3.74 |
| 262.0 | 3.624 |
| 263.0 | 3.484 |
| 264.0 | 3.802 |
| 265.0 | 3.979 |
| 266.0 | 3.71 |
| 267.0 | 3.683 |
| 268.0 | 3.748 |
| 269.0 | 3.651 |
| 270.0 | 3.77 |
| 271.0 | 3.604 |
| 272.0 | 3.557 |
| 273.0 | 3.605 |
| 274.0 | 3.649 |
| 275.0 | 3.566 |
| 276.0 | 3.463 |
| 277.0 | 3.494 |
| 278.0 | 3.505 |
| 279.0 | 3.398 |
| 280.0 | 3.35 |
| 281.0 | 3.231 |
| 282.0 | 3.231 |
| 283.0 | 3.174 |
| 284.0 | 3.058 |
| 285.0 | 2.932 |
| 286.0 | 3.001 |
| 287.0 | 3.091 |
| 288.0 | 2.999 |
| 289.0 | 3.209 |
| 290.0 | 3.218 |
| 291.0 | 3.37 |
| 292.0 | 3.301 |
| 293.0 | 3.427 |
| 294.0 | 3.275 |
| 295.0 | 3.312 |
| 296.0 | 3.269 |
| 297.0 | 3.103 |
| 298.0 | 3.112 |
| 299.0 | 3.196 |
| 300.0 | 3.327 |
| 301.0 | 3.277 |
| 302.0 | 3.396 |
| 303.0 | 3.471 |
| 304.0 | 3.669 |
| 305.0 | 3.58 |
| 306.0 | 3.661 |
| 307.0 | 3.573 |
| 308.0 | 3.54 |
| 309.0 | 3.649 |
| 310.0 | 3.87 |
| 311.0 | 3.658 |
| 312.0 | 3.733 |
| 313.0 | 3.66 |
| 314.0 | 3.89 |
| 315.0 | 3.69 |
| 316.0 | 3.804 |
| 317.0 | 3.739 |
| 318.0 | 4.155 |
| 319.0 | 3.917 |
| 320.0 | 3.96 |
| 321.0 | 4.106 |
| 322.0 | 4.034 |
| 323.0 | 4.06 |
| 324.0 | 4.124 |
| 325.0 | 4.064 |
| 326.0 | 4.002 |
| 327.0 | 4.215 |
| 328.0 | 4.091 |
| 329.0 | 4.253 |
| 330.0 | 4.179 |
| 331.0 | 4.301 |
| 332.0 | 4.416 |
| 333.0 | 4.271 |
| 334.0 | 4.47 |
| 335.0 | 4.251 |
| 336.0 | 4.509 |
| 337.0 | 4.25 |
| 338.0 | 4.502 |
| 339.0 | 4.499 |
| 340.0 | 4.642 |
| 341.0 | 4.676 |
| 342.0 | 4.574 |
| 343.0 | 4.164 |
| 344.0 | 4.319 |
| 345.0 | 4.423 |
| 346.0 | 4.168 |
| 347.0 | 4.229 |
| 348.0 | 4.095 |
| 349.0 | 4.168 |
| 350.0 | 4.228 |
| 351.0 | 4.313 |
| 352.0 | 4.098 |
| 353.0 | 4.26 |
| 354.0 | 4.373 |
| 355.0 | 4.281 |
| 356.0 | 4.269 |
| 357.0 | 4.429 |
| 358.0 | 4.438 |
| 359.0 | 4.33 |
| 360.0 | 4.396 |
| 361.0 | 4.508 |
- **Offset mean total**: 12.4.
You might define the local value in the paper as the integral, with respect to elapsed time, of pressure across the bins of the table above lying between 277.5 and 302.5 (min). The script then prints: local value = 81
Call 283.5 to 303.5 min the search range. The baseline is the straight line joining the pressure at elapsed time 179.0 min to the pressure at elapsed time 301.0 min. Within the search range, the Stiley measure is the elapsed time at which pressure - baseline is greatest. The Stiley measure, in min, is 303.0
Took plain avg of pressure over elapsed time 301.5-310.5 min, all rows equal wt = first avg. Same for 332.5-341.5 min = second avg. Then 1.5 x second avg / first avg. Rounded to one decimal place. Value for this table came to 1.9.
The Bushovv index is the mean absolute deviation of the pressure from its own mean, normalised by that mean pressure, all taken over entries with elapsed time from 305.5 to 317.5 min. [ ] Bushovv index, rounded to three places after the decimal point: 0.023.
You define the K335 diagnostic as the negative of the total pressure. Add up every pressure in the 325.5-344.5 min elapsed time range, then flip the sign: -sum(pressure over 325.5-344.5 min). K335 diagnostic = -83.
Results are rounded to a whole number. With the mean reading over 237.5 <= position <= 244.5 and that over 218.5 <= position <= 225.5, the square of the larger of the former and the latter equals 10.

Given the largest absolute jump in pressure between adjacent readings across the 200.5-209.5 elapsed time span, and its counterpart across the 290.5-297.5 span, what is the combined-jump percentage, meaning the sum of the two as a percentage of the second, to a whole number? 198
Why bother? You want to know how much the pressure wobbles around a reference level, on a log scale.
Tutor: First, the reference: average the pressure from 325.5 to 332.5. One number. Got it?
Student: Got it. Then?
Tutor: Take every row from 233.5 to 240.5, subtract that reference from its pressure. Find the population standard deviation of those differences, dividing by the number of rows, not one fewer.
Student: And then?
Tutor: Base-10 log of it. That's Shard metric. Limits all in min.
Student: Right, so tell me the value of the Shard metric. -1.1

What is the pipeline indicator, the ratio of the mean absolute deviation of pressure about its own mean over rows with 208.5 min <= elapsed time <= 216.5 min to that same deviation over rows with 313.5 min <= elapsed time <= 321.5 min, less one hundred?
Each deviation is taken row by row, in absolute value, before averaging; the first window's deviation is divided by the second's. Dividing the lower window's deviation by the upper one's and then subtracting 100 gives -99.5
